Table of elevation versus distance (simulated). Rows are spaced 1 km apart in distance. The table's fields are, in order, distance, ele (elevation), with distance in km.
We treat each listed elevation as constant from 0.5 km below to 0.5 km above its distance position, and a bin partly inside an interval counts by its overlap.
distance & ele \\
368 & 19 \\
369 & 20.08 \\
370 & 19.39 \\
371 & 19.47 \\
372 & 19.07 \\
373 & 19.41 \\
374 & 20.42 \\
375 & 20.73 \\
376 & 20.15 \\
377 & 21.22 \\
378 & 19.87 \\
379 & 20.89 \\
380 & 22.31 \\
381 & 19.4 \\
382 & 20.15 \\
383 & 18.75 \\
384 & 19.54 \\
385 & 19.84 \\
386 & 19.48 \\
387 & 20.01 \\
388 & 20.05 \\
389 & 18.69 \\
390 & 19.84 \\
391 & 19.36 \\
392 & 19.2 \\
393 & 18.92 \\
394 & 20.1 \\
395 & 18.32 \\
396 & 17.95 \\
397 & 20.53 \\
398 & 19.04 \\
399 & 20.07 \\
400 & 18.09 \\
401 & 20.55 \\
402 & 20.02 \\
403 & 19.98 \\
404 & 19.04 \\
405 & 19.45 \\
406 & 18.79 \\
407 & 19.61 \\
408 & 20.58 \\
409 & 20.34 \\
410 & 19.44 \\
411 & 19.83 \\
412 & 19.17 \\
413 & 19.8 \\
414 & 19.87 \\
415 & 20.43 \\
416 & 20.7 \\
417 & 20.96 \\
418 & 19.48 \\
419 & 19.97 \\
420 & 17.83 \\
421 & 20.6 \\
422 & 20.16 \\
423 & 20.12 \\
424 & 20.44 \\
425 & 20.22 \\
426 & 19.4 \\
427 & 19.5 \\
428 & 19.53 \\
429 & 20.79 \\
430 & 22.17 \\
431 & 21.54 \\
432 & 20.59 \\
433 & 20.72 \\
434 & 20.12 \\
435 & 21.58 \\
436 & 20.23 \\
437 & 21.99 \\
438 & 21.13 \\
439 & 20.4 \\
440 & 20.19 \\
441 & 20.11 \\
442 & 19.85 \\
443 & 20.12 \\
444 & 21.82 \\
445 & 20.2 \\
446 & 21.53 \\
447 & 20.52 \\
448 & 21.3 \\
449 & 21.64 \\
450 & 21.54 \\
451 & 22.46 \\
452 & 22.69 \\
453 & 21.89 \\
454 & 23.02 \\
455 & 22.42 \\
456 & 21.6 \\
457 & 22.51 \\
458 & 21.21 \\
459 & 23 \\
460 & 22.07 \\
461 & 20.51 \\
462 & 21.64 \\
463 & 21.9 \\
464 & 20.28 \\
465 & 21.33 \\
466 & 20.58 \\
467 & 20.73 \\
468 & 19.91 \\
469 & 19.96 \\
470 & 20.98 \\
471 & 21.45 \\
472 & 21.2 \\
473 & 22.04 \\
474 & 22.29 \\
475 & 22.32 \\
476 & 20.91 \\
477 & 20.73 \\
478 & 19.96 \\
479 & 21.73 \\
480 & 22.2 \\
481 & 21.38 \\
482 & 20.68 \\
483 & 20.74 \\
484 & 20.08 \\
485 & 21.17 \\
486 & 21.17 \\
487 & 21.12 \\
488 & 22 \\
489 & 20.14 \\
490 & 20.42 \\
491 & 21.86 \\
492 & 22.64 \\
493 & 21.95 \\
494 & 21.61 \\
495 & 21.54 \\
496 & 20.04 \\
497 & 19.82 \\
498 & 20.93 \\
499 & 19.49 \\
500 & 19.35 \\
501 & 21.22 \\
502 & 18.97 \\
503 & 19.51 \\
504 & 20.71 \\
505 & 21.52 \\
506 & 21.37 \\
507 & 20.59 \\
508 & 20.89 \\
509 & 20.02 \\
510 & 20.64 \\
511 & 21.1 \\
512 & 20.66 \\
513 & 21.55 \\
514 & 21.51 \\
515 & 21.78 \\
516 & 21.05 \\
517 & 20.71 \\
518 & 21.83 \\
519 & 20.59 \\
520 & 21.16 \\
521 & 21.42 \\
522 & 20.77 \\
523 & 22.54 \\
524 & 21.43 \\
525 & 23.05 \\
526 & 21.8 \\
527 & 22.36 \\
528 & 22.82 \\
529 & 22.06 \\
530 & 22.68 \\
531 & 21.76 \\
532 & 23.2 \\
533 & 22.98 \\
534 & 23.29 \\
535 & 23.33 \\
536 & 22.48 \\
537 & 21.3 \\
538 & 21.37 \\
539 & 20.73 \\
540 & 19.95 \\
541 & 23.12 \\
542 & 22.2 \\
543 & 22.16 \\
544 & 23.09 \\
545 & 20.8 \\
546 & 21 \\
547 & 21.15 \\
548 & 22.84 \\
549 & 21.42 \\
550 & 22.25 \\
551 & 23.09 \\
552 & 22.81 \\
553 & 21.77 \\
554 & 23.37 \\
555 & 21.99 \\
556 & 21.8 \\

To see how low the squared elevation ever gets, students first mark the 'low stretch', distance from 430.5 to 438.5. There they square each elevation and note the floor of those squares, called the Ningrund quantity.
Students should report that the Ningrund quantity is 405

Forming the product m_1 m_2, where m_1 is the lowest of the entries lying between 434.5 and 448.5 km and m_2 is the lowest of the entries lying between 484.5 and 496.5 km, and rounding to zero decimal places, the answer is 398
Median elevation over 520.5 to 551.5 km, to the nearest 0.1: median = 22.2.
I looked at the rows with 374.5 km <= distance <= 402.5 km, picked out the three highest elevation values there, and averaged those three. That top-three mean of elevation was 21.5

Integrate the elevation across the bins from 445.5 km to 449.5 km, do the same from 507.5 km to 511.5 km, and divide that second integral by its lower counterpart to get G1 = 0.972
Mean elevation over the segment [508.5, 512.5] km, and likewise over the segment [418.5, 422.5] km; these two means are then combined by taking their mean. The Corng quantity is 20.1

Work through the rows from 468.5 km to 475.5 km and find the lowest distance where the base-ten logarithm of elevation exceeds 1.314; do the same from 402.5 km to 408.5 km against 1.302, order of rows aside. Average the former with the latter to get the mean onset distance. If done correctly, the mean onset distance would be 439.0 km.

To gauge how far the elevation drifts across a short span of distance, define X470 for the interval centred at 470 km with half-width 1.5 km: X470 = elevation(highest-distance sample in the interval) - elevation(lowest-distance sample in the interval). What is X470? 1.5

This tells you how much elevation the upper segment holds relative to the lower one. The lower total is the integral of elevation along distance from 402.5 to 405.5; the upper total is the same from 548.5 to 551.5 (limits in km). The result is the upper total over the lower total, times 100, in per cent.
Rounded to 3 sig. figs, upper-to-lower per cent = 114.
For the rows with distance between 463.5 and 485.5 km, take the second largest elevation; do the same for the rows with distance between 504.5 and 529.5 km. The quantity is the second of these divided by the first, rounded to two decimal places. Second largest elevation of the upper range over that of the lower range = 1.02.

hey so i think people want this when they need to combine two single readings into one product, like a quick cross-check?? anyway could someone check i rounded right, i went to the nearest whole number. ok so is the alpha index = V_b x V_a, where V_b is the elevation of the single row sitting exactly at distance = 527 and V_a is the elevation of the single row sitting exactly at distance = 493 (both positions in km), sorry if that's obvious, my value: 491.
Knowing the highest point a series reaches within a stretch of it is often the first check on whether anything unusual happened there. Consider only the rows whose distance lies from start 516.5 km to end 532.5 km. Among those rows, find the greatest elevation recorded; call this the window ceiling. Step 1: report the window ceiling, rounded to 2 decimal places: 23.20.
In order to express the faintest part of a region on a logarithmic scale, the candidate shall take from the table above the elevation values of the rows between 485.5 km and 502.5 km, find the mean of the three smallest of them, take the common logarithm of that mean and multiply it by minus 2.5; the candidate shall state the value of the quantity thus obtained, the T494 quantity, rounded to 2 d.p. -3.21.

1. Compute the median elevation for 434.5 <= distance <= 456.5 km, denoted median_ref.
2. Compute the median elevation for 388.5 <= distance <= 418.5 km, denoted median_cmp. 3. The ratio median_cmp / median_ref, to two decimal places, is 0.92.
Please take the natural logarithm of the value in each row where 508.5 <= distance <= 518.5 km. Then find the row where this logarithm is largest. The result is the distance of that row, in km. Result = 518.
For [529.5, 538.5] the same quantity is 535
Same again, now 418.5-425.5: 421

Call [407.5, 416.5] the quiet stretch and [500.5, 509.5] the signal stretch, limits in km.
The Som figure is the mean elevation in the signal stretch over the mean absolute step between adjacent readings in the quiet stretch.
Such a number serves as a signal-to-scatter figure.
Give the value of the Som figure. 44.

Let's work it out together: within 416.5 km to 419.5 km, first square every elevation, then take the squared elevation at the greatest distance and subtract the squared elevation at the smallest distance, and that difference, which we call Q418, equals -41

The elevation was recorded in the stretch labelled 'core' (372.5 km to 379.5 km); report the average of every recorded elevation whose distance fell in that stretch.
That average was 20.4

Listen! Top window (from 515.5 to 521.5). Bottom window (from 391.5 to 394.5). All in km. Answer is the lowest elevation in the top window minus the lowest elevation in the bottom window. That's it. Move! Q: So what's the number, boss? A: 1.7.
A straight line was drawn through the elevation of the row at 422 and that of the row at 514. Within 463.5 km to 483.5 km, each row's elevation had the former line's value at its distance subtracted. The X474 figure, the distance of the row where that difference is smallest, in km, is 478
